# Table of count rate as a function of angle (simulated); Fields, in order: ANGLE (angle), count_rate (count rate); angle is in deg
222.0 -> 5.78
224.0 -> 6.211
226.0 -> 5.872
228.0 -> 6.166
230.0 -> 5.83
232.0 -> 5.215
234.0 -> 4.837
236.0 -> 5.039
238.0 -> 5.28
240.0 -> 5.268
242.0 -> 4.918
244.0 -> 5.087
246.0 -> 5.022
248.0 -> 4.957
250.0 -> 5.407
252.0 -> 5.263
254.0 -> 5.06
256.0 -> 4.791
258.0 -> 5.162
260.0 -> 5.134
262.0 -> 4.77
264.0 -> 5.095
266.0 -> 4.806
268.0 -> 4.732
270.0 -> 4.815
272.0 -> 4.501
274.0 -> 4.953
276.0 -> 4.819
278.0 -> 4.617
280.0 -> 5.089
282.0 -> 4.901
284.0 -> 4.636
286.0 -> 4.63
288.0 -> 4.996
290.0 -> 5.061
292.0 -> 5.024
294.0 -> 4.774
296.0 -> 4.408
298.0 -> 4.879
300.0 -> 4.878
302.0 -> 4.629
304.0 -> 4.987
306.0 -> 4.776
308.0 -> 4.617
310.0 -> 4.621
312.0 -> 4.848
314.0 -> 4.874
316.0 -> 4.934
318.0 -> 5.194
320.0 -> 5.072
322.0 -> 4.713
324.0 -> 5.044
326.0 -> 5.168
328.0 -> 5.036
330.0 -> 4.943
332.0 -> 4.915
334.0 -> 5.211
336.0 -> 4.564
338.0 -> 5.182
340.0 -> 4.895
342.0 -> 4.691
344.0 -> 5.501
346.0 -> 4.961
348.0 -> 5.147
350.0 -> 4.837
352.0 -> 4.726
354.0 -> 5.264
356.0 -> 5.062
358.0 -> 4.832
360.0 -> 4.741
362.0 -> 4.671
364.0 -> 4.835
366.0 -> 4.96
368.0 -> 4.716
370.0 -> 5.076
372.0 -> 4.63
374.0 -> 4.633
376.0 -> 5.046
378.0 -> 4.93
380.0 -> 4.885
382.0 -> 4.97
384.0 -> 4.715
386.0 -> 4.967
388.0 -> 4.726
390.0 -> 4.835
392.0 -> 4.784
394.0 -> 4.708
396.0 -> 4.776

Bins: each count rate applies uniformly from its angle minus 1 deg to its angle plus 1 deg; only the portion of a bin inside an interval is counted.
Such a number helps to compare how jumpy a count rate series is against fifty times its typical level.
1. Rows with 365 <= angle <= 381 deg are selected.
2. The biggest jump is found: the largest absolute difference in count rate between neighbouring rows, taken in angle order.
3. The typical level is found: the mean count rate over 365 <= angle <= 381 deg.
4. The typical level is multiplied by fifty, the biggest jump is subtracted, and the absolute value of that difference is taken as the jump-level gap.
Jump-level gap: 243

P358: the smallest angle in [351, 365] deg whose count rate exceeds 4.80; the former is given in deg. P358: 354.0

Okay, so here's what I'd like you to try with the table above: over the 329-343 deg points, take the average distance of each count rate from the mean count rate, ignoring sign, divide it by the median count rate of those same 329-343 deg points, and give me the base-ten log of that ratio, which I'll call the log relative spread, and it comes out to -1.46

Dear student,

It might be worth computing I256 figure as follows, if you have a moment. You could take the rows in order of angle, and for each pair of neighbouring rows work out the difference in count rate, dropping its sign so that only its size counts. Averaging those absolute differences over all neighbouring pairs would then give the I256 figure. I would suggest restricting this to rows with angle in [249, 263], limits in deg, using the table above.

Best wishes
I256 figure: 0.23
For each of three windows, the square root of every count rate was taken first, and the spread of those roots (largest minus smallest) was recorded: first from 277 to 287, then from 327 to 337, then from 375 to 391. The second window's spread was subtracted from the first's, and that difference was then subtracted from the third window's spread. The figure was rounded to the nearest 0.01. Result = 0.11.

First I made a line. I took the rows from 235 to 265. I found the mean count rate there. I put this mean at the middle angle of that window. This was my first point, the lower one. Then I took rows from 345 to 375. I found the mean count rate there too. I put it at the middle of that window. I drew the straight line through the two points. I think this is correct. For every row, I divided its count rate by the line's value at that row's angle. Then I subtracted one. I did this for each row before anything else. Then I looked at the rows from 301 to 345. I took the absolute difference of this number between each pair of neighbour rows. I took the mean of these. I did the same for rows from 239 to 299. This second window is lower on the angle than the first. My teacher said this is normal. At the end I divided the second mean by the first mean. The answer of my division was 0.90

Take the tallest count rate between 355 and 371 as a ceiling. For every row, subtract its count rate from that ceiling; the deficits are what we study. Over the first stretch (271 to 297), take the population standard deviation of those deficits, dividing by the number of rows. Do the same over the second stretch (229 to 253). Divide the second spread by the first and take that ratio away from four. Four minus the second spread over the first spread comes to 2.81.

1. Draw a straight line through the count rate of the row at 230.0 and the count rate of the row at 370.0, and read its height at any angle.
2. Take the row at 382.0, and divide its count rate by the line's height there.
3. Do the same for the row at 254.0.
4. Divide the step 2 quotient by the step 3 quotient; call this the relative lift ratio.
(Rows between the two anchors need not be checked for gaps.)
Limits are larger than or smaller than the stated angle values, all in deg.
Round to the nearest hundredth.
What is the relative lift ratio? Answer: 1.12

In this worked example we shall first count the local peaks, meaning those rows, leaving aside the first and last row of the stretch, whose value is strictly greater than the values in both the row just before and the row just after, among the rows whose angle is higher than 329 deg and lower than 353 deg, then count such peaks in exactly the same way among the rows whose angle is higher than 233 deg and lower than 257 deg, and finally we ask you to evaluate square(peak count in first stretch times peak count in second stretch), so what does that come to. 144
